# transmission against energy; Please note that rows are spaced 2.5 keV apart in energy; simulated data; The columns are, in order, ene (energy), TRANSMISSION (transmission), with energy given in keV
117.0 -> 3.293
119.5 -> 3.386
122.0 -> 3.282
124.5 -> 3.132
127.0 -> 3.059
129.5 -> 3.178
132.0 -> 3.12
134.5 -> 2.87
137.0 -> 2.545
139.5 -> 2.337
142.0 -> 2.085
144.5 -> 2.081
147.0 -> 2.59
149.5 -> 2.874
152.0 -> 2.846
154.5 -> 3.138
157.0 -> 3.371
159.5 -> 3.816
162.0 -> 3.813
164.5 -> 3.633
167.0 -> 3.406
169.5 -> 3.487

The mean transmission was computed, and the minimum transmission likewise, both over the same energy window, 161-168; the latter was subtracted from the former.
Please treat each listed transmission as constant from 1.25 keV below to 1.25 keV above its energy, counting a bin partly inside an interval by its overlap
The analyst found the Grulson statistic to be 0.21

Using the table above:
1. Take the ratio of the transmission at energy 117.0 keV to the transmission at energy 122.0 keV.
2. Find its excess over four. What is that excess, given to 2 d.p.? -3.00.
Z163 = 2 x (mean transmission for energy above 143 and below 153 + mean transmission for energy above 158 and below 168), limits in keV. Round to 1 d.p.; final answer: 12.5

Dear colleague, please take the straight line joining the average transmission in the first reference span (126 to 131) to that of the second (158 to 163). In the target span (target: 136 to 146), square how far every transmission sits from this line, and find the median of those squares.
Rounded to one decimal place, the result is 1.4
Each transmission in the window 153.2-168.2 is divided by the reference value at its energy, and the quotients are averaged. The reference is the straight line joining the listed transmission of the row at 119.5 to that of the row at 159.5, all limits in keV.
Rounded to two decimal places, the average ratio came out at 0.92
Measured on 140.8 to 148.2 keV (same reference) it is 0.62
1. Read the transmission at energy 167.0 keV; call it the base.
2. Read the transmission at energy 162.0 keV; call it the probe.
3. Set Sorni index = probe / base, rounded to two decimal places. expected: 1.12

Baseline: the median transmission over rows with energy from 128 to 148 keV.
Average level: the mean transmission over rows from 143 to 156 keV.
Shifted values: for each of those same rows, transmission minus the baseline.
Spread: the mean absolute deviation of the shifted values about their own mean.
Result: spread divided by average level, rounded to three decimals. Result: 0.109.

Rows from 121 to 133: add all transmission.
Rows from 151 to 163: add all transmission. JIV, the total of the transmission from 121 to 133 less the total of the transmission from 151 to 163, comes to -1.2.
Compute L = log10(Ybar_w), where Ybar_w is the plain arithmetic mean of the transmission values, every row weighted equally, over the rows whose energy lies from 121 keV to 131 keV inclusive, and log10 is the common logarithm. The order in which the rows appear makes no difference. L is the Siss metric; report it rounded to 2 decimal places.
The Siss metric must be 0.50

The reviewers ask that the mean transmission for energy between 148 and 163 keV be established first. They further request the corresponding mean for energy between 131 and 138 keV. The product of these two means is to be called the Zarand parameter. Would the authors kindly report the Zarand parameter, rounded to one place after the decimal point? 9.4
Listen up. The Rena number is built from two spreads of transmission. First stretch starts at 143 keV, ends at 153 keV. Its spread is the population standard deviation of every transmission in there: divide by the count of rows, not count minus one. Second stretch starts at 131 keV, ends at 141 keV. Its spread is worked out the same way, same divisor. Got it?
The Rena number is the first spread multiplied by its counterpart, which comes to 0.10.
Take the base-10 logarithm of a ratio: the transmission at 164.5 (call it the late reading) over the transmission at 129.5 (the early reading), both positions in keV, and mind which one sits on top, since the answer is 0.06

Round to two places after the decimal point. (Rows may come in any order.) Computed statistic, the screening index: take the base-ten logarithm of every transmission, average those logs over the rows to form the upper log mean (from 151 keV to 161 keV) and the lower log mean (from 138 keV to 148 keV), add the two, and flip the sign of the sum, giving -0.87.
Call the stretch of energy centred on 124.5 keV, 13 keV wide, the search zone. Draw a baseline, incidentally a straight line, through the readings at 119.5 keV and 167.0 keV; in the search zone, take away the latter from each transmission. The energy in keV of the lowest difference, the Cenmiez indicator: 127.0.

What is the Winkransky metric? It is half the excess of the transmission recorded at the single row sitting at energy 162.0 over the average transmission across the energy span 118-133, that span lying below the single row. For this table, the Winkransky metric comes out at 0.31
